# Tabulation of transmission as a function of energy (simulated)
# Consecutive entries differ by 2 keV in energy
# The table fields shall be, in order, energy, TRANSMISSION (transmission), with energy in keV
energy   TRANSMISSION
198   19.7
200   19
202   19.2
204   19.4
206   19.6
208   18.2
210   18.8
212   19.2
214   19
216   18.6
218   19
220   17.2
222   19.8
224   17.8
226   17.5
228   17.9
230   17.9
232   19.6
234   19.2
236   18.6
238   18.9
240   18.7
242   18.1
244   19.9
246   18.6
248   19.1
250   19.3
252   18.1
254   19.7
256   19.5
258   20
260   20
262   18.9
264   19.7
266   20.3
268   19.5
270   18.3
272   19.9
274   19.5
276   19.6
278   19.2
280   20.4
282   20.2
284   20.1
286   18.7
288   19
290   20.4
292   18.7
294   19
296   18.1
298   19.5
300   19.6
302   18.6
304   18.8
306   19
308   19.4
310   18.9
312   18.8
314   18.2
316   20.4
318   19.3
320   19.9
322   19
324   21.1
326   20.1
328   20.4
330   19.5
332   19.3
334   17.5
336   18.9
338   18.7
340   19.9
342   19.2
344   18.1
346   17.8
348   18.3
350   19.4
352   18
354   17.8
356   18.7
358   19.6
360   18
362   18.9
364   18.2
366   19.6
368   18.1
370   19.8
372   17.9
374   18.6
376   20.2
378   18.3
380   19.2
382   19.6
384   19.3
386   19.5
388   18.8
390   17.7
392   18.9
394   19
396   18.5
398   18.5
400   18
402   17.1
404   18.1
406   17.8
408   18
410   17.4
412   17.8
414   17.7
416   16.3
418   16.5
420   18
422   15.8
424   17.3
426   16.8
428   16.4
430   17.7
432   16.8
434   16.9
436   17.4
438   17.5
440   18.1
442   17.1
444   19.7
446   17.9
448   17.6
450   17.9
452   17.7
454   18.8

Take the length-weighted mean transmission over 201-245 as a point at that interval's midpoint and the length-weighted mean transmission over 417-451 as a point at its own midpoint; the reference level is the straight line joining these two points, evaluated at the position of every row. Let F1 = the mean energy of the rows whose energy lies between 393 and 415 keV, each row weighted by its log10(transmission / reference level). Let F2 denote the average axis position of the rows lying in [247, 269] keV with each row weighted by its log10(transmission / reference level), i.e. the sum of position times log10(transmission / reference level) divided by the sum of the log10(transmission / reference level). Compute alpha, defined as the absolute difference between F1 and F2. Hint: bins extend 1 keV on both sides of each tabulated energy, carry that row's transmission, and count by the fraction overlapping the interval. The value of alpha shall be 139.4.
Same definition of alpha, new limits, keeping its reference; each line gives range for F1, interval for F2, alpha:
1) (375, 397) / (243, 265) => 129.2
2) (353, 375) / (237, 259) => 112.5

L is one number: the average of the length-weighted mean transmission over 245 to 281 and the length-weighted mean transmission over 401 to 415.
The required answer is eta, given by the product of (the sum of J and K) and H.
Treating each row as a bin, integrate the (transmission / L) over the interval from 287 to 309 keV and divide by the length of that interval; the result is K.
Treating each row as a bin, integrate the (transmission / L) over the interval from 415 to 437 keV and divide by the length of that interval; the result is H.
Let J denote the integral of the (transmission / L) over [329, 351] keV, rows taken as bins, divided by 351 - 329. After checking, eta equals 1.86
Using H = 0.91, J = 1.01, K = 1.03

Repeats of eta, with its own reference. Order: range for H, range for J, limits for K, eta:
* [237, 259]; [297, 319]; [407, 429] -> 2.01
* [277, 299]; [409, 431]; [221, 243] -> 2.00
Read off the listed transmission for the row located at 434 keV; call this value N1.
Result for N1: 16.9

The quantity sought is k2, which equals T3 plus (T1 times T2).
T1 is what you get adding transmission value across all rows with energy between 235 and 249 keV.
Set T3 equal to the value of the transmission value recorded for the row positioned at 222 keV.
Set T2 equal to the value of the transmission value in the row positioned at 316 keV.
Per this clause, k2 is 2711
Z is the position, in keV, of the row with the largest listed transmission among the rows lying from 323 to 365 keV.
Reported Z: 324 keV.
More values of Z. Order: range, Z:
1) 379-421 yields 382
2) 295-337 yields 324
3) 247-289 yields 280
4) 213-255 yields 244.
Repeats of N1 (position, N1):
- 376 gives 20.2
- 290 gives 20.4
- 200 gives 19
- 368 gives 18.1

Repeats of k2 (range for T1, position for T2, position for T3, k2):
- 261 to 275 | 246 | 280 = 2552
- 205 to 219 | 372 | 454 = 2389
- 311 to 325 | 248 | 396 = 2629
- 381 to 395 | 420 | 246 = 2409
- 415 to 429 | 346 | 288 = 2103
